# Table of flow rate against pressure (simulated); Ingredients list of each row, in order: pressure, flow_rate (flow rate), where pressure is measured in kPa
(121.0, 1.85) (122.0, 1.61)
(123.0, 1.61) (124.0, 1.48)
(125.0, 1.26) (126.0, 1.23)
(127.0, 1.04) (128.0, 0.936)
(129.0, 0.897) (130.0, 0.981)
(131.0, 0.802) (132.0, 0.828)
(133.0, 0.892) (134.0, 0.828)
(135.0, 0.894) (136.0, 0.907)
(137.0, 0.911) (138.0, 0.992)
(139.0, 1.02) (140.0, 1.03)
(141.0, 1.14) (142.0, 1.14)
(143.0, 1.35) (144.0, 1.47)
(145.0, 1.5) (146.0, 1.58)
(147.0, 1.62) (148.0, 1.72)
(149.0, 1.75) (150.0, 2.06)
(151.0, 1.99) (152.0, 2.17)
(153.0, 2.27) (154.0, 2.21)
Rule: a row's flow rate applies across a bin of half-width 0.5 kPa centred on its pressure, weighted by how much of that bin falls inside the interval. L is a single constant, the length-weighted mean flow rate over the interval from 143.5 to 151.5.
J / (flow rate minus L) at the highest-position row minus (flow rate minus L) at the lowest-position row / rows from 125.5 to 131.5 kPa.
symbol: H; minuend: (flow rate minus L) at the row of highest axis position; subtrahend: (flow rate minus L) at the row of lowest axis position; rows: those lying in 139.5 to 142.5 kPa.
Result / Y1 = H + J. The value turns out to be -0.3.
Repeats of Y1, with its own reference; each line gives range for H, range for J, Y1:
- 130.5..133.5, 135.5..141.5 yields 0.3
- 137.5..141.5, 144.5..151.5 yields 0.6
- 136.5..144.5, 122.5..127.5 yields 0.0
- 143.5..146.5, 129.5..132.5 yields 0.0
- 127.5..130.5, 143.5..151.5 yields 0.6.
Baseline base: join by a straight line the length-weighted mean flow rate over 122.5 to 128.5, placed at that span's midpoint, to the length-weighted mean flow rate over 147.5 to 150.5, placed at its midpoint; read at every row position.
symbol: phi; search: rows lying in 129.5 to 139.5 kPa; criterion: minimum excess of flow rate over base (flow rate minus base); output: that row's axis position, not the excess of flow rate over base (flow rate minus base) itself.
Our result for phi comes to 134.0 kPa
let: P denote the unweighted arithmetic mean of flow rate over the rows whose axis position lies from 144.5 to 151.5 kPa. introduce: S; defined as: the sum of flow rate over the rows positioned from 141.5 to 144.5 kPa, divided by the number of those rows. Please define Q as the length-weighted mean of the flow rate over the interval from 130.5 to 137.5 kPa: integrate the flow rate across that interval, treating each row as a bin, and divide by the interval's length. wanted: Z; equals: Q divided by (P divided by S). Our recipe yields 0.7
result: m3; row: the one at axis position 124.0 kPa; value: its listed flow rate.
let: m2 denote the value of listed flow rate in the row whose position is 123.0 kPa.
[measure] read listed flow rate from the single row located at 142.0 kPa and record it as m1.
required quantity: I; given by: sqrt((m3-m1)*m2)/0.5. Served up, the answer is 1.5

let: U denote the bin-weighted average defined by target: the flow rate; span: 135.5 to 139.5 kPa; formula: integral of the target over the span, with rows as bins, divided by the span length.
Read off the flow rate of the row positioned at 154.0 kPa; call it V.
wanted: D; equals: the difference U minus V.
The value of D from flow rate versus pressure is -1.3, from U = 1.0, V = 2.21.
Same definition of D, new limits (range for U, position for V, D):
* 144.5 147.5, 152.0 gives -0.6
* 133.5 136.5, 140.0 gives -0.2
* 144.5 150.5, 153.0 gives -0.6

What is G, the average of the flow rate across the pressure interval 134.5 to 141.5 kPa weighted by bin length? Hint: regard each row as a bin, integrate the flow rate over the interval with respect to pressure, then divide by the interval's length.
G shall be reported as 0.98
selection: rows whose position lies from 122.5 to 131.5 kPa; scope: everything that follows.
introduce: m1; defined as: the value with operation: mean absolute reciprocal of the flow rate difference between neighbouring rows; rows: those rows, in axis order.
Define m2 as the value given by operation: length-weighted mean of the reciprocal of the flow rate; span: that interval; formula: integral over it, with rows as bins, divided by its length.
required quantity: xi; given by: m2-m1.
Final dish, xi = 0.8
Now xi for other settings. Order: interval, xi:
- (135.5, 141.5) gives 1.0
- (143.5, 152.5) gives 0.5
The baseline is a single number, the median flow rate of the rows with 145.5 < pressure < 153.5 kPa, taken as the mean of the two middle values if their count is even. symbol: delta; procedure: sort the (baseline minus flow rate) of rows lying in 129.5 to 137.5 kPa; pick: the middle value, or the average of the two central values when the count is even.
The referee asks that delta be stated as 1.0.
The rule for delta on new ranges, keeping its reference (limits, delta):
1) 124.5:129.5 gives 0.8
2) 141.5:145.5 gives 0.5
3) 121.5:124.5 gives 0.3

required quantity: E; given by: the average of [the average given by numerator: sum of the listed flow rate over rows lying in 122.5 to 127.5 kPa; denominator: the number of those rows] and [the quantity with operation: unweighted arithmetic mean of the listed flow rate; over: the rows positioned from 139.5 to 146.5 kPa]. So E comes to 1.32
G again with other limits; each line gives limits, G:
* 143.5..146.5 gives 1.52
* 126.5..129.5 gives 0.96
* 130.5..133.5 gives 0.84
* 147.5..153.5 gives 1.99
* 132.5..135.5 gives 0.87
